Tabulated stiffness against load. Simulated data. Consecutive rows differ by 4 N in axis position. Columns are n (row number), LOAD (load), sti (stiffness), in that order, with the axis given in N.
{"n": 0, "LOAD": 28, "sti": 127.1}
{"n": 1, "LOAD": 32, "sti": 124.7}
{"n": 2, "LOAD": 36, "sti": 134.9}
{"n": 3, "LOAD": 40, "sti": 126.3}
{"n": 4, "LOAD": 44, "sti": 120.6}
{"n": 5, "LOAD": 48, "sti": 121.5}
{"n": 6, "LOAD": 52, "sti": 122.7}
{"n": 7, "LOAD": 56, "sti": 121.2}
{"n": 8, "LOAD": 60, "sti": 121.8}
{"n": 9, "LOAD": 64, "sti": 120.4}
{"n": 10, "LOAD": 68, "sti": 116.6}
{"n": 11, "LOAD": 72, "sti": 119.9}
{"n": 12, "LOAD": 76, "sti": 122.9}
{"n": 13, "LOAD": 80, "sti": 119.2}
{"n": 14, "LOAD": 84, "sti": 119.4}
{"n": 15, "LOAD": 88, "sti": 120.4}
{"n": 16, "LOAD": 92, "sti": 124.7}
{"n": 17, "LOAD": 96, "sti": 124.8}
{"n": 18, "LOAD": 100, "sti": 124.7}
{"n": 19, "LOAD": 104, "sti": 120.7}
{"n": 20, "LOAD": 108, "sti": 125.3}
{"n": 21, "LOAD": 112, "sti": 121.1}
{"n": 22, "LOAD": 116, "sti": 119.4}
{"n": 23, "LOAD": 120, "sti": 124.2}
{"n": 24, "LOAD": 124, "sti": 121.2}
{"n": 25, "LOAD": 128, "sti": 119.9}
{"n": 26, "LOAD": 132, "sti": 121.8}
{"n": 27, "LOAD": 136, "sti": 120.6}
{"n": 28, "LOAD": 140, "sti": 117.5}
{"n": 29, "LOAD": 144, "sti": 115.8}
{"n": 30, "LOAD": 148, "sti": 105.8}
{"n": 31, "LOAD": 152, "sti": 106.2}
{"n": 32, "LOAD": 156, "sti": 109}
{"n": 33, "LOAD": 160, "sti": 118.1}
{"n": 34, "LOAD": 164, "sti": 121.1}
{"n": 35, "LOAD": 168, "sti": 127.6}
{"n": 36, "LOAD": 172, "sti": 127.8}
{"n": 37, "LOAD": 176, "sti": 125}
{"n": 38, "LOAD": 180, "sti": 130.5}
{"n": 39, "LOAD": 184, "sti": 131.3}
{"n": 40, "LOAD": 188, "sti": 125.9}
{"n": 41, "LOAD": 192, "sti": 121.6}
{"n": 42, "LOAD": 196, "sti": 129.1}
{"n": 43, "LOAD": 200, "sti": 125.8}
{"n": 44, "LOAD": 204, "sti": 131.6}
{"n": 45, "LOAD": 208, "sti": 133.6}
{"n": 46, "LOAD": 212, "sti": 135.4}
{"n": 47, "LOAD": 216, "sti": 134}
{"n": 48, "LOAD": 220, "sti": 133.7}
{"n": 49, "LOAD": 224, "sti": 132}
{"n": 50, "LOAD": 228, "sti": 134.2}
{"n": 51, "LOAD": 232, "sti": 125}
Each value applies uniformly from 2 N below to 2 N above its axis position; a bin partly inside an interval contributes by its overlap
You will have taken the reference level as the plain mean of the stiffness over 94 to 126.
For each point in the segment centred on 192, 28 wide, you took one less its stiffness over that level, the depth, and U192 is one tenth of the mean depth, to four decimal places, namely -0.0043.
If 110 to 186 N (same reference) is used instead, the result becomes 0.0020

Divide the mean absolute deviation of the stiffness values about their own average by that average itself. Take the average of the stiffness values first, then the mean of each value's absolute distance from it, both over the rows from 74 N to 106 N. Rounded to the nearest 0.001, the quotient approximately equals 0.018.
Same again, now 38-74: 0.014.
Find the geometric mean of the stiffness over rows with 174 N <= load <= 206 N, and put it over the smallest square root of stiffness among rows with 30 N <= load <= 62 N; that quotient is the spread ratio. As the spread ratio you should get 11.6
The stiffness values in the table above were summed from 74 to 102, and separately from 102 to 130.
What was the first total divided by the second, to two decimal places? 1.01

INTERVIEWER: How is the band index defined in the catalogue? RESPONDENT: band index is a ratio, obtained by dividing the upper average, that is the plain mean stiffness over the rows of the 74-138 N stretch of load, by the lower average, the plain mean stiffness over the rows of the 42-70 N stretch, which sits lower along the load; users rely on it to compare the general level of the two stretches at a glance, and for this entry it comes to 1.01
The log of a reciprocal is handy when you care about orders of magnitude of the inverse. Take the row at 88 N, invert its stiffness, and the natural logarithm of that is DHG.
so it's -4.79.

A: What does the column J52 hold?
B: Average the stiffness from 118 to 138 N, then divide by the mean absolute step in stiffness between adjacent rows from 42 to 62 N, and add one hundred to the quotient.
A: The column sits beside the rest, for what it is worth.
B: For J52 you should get 216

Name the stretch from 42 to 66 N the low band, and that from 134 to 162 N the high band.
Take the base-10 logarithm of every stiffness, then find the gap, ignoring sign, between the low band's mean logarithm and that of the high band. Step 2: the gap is 0.030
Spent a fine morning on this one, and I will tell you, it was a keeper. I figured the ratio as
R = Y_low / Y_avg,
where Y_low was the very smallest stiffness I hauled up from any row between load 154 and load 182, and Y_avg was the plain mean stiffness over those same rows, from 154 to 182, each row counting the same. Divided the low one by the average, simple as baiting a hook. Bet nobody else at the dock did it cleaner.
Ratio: 0.888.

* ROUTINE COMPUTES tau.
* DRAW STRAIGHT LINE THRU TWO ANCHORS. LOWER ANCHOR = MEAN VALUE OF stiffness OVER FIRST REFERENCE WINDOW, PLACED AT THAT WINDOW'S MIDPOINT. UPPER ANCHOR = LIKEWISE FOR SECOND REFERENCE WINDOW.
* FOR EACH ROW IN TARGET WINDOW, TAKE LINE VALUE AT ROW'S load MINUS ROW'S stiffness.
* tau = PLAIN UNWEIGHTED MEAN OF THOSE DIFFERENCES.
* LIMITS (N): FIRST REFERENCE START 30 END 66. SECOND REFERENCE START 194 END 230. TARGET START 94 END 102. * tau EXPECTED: 1.6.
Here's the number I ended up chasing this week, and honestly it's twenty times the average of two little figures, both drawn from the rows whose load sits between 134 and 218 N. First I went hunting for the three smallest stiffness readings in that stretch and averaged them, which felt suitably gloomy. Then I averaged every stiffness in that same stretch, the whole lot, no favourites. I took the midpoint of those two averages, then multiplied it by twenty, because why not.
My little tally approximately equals 2305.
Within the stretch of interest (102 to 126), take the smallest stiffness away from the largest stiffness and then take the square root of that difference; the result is 2.4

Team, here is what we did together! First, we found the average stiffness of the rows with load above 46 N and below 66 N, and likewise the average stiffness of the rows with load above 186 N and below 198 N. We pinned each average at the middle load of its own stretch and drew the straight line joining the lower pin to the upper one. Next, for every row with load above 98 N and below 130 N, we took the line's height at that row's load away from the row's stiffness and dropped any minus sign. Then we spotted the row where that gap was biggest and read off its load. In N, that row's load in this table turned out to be 116 N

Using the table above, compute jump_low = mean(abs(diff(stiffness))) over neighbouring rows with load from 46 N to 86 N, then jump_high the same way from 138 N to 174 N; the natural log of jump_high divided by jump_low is 0.71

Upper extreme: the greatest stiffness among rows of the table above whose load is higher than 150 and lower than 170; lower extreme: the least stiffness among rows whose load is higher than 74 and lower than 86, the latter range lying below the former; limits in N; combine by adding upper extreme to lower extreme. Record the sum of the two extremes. 247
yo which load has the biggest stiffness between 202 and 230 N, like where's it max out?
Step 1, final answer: 212 N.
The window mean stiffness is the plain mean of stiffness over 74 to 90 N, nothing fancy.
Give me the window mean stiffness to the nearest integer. 120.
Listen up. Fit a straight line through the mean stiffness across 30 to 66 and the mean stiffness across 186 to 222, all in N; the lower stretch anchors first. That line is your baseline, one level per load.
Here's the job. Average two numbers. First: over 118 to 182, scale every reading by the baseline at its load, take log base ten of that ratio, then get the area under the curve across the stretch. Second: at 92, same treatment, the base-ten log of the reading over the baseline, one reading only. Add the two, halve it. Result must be -0.97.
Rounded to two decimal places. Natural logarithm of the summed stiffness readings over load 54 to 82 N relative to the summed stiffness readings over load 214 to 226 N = 0.75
